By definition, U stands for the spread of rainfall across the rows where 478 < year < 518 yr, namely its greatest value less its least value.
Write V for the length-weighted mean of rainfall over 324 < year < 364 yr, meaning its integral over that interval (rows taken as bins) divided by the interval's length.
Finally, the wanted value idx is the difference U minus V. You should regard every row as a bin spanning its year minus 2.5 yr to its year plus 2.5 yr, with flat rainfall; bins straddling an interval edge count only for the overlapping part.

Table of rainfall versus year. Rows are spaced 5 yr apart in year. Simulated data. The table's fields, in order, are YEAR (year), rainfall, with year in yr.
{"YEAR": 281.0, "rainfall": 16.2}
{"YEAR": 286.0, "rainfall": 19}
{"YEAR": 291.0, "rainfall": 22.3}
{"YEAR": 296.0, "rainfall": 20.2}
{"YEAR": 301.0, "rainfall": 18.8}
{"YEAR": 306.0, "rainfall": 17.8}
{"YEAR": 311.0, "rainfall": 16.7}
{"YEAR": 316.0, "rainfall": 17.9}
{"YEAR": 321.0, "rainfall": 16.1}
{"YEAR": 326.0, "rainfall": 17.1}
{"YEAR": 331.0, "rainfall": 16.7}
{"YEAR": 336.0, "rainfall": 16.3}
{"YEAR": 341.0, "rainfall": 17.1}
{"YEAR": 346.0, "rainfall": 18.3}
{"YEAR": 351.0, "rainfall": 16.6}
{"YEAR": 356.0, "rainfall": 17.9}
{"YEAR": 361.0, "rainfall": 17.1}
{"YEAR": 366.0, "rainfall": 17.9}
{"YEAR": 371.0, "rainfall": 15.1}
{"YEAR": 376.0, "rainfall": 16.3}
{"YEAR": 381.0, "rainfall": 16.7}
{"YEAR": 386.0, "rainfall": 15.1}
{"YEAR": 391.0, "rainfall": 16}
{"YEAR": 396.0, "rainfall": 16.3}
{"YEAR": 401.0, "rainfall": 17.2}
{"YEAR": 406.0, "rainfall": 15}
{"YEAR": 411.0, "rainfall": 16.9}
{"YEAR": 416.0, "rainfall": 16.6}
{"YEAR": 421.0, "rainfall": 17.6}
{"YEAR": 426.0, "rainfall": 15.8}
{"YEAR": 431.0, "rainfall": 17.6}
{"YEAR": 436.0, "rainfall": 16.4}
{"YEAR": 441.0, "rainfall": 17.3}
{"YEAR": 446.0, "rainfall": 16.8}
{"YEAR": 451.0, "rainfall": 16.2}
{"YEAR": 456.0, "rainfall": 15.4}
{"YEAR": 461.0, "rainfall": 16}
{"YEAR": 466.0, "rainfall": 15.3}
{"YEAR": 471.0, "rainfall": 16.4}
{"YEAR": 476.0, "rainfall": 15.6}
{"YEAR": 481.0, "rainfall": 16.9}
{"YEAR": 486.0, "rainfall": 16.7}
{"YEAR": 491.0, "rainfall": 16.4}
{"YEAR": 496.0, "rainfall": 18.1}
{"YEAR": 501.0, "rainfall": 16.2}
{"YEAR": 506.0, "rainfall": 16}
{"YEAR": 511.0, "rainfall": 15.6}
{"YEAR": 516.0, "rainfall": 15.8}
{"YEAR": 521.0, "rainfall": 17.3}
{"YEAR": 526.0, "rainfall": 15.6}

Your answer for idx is -14.6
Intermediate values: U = 2.50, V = 17.1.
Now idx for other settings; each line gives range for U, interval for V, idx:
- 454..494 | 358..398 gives -14.7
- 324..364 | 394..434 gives -14.6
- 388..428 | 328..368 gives -14.6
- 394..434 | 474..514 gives -13.8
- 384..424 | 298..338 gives -14.6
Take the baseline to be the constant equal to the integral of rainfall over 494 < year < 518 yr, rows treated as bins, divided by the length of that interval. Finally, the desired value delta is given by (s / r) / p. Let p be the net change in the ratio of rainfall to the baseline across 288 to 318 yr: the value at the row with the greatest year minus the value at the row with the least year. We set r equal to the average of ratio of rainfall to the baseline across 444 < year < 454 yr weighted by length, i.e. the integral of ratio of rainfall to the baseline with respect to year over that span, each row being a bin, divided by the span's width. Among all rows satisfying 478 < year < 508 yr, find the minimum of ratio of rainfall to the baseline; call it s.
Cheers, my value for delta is -4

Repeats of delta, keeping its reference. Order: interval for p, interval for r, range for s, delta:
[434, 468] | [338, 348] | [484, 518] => -13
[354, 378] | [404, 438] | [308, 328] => -10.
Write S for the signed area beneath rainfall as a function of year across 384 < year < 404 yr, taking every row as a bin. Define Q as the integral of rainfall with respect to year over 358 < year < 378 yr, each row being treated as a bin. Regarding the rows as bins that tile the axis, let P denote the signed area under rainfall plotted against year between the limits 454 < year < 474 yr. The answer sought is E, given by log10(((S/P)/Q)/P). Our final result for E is -5.01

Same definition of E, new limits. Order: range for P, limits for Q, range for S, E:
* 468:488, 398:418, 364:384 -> -5.03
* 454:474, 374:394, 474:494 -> -4.99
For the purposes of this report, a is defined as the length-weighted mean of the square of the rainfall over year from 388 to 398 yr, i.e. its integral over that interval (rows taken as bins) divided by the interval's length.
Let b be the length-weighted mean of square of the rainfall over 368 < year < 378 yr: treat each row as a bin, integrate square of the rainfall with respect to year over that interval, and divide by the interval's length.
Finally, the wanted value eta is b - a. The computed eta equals -9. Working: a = 259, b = 250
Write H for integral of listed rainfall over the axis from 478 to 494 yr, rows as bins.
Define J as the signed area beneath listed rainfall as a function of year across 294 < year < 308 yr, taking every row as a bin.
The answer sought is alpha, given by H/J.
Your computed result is 1.01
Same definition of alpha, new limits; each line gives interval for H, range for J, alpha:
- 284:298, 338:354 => 1.04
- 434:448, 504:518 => 1.07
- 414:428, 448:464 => 0.92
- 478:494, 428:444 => 0.98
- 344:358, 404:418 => 1.08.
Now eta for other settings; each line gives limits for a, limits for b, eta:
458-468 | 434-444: 40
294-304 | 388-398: -117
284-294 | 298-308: -92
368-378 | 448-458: 2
